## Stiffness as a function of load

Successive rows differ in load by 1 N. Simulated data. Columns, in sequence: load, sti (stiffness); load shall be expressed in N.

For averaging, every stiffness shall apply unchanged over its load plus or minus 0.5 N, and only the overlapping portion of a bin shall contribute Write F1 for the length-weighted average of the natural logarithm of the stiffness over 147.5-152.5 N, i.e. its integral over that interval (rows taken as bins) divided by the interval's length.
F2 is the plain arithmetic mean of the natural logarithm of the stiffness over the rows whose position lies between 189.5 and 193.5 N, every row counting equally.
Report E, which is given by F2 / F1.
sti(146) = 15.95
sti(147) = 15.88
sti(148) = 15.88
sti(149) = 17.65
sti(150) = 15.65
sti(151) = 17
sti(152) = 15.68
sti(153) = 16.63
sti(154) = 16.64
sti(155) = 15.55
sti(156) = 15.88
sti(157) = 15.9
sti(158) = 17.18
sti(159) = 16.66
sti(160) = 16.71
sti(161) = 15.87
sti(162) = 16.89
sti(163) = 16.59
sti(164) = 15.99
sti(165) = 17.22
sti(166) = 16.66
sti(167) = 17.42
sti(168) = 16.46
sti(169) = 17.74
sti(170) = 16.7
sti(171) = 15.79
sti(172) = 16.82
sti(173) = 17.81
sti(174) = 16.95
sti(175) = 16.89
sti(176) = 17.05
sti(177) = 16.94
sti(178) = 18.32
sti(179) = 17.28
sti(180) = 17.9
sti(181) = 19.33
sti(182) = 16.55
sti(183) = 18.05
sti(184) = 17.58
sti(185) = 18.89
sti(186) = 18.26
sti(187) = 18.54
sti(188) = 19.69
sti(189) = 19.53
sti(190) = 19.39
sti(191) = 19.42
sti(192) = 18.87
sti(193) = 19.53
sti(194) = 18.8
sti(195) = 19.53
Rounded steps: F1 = 2.79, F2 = 2.96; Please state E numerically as 1.06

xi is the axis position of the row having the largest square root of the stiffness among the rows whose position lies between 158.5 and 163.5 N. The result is 162 N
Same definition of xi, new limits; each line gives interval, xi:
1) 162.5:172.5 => 169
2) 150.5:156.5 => 151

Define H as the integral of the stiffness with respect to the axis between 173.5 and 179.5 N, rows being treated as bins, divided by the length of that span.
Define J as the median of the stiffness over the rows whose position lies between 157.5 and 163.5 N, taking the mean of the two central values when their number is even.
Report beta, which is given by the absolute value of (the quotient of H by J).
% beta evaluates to 1.03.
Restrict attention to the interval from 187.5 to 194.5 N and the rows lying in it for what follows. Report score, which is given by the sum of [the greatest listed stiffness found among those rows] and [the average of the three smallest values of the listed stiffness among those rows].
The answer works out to 39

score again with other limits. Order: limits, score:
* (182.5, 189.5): 38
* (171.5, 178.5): 35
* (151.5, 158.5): 33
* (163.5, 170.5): 34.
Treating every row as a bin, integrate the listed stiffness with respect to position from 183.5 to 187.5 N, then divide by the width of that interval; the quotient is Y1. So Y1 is 18.3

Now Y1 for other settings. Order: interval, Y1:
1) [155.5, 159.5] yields 16.4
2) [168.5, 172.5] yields 16.8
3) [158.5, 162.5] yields 16.5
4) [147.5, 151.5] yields 16.5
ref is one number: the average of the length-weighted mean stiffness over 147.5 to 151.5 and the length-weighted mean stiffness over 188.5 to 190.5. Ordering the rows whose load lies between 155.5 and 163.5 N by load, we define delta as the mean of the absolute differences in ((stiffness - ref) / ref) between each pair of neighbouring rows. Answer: 0.032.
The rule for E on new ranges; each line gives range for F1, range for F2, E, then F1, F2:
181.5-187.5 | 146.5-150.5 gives 0.97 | 2.89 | 2.79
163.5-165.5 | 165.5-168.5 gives 1.01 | 2.81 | 2.82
